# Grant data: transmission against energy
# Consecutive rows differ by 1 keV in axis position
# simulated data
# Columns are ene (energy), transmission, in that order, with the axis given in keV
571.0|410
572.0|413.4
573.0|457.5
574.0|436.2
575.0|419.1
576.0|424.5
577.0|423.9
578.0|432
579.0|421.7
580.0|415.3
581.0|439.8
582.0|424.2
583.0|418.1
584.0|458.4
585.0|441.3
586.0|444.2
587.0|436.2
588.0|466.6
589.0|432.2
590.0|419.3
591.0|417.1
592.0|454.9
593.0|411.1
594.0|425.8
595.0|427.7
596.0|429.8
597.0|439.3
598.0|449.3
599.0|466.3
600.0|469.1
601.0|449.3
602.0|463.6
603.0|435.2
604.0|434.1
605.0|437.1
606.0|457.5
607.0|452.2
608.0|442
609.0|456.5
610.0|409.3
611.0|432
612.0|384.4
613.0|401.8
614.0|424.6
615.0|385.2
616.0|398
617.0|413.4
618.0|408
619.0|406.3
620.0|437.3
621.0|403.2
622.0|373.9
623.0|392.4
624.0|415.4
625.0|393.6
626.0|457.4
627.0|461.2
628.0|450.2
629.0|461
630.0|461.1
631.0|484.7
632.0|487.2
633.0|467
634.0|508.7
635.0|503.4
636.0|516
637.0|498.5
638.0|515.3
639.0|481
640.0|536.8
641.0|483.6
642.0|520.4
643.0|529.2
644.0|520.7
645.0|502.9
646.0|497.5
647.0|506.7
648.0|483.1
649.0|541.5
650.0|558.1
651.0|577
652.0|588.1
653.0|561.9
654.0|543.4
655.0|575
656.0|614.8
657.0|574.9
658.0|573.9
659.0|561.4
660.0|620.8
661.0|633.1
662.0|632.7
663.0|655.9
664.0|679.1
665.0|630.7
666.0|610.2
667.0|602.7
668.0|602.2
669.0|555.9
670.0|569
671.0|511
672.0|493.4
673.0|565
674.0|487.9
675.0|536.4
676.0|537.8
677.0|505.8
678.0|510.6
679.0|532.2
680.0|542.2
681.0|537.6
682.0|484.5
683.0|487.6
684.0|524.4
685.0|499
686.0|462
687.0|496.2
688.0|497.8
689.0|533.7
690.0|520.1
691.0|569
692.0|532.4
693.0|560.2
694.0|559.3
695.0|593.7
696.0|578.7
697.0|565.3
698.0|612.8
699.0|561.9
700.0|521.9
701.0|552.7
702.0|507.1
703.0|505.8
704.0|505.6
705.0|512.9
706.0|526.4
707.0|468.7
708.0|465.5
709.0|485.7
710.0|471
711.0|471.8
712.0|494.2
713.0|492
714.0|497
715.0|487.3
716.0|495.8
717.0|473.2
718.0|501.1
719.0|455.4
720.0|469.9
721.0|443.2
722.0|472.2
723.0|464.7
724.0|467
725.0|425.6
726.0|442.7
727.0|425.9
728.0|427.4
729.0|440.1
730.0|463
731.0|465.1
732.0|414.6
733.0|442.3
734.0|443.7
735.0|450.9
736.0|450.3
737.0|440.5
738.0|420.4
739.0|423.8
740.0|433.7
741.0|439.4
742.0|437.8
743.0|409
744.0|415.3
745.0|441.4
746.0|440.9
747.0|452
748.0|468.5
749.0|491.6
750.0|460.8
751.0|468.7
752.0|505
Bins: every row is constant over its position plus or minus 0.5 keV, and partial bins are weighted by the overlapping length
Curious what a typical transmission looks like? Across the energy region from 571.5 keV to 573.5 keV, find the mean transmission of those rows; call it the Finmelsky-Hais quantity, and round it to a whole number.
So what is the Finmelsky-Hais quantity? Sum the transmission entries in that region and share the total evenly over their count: 435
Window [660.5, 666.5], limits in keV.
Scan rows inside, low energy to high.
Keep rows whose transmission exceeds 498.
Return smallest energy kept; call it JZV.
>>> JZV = 661.0 keV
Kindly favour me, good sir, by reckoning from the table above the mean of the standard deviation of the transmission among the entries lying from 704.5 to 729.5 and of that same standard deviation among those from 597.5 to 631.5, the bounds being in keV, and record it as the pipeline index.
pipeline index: 28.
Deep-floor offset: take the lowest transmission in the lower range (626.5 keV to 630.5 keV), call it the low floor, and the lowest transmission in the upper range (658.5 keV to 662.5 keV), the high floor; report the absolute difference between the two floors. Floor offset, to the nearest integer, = 111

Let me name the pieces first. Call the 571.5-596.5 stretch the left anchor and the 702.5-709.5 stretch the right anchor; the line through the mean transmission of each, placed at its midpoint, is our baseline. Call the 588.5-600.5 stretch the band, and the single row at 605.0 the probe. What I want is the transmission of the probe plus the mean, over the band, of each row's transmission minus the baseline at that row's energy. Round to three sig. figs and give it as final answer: 437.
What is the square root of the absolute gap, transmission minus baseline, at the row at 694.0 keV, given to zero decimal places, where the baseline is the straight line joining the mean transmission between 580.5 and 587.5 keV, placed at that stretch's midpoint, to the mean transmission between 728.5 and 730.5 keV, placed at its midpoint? 11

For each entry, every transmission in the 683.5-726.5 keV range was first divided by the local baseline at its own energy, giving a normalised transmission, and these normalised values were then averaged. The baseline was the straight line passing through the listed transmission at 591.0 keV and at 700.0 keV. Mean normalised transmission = 0.96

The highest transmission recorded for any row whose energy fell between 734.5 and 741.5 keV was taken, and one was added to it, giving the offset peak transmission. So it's 452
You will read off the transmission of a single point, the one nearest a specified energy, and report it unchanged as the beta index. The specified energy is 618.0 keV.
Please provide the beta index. 408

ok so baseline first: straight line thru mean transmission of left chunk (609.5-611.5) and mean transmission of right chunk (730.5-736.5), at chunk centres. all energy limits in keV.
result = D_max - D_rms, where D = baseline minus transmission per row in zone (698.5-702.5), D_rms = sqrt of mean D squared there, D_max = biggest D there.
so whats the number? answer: -169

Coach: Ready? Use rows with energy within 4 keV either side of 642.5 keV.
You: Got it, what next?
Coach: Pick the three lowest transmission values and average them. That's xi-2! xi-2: 487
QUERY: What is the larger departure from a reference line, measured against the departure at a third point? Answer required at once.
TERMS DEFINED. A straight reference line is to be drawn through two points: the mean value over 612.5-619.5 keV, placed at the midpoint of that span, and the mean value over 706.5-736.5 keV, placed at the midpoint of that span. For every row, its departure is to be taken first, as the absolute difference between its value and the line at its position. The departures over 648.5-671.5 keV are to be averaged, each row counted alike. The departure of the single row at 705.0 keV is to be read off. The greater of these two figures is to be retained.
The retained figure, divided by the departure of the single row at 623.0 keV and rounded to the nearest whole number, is 10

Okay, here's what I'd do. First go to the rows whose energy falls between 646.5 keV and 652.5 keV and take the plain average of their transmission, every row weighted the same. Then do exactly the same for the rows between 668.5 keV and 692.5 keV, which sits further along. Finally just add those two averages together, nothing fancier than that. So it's 1063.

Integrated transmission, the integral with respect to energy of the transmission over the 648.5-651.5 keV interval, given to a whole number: 1677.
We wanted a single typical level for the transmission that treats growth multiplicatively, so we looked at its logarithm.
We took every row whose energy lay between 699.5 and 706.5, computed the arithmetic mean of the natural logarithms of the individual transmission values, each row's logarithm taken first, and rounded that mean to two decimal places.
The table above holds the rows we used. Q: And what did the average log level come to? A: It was 6.25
